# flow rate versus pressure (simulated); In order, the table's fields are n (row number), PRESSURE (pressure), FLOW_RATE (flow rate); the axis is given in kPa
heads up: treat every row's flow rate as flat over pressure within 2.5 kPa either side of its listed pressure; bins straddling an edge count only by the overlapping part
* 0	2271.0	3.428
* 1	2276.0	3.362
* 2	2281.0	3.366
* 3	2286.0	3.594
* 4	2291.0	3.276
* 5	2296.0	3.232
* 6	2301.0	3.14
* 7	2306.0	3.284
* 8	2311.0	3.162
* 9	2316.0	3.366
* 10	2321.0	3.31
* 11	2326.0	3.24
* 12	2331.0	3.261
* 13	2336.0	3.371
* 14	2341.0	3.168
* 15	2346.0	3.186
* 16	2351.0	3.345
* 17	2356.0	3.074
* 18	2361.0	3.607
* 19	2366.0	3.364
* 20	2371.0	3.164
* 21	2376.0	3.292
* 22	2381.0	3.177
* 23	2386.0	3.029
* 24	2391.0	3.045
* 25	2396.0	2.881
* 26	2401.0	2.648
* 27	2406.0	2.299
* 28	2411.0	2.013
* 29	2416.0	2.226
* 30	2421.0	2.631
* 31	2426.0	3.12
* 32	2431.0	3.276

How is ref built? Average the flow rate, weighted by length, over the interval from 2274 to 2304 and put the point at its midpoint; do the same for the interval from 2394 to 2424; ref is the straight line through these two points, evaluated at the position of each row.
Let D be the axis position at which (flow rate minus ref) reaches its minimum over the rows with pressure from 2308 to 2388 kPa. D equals 2311.0 kPa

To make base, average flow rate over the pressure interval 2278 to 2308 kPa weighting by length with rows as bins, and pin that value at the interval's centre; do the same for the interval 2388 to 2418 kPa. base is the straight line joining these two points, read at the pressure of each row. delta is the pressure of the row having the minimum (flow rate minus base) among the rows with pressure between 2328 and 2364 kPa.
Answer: 2341.0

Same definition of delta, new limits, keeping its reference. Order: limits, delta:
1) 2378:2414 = 2411.0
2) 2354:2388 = 2356.0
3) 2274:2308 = 2301.0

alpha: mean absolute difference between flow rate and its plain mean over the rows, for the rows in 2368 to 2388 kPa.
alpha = 0.07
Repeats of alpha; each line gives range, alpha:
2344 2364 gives 0.17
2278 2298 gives 0.11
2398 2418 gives 0.18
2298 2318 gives 0.09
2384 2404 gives 0.14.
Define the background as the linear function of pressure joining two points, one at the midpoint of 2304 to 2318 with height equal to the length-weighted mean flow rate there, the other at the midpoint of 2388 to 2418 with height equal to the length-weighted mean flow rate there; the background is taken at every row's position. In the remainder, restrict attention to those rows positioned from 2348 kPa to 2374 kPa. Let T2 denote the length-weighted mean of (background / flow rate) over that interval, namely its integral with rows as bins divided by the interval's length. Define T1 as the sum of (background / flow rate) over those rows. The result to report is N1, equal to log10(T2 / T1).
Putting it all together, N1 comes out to -0.699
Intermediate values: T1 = 4.3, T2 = 0.87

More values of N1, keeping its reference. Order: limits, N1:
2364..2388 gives -0.699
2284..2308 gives -0.698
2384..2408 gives -0.700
